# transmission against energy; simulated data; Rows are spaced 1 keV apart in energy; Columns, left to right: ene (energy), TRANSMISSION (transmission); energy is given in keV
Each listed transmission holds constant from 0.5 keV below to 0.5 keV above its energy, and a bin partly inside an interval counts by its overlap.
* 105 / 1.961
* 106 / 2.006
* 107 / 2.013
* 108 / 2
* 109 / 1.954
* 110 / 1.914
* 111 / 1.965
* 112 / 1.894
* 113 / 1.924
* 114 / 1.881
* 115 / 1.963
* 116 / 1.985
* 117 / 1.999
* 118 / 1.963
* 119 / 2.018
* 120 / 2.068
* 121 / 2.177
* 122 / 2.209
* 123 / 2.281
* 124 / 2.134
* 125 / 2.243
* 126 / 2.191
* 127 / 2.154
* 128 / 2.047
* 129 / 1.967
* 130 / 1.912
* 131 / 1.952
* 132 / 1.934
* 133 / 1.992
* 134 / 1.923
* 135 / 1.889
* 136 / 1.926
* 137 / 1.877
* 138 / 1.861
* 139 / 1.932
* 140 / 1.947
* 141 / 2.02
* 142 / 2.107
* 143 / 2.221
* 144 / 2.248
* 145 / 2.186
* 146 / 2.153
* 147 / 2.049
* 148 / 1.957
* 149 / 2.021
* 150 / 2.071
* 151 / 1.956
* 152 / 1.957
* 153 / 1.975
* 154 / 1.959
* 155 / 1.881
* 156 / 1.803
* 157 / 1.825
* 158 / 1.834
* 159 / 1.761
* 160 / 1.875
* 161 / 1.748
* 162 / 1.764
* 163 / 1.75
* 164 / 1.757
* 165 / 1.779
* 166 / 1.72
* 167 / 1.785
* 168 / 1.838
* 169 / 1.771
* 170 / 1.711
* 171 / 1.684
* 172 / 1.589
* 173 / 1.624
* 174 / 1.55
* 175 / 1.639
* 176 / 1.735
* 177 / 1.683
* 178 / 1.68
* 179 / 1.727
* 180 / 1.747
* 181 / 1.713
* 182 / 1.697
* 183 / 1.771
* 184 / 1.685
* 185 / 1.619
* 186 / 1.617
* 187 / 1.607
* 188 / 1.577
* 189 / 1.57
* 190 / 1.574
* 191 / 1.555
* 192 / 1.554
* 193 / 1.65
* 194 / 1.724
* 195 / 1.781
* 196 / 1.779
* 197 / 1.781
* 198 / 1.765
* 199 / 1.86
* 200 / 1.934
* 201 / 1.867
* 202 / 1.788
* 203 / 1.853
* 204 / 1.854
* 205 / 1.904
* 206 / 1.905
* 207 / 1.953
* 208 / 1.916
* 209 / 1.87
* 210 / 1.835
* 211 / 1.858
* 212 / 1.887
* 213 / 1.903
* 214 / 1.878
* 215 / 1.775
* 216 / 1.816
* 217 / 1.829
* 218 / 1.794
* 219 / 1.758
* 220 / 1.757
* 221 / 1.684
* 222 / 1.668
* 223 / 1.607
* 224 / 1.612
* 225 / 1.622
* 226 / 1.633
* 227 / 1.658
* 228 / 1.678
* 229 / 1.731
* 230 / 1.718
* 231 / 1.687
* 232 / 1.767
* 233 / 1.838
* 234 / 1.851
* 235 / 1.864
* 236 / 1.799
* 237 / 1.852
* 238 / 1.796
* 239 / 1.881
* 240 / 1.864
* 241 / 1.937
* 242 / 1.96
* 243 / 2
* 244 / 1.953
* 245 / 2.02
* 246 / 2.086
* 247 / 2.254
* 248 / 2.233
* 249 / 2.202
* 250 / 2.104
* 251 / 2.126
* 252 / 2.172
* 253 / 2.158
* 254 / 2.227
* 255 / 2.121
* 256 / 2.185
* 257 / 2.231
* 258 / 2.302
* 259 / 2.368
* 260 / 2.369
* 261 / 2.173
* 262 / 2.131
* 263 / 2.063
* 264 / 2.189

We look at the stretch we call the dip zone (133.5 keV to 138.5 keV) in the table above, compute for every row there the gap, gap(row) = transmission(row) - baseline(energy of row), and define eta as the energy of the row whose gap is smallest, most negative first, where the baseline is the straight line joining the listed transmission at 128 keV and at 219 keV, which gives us 138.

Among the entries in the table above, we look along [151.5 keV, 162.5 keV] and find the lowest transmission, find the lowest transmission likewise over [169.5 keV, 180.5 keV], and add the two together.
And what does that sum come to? 3.30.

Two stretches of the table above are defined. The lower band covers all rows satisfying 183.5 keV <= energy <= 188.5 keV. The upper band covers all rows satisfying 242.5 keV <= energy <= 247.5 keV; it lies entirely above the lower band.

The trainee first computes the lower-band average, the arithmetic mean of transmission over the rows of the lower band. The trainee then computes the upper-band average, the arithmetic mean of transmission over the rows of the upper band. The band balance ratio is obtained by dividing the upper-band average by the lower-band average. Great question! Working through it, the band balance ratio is 1.27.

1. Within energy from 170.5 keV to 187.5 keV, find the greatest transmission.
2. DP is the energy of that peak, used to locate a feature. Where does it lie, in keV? 183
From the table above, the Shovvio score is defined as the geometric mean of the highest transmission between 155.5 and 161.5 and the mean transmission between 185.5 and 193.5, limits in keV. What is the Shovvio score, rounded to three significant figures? 1.73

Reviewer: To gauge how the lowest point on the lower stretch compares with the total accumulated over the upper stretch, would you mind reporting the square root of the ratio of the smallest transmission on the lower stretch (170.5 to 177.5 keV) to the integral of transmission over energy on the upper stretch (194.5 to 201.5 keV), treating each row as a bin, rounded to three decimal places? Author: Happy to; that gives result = 0.348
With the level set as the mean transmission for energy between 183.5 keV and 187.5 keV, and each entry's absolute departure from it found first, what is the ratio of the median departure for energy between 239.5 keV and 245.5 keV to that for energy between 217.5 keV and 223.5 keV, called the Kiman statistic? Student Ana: 3.67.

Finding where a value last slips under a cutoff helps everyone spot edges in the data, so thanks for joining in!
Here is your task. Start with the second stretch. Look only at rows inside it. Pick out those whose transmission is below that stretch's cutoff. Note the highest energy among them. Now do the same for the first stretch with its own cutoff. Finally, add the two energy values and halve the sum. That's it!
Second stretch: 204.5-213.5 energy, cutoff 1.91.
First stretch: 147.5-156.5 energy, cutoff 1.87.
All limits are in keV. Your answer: 184.5 keV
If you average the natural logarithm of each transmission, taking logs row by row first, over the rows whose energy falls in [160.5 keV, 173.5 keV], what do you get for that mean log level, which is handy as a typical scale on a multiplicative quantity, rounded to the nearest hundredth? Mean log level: 0.55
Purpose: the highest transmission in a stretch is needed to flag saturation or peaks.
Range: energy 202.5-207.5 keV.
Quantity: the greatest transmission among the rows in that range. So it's 1.953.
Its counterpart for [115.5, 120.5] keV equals 2.068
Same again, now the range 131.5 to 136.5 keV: 1.992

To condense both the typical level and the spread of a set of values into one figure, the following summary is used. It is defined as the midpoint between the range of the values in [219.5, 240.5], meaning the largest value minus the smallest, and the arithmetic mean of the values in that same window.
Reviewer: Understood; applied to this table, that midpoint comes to 1.01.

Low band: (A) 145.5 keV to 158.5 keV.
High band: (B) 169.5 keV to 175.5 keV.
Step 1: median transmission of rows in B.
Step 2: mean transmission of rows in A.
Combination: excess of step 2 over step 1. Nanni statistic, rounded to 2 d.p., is 0.33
